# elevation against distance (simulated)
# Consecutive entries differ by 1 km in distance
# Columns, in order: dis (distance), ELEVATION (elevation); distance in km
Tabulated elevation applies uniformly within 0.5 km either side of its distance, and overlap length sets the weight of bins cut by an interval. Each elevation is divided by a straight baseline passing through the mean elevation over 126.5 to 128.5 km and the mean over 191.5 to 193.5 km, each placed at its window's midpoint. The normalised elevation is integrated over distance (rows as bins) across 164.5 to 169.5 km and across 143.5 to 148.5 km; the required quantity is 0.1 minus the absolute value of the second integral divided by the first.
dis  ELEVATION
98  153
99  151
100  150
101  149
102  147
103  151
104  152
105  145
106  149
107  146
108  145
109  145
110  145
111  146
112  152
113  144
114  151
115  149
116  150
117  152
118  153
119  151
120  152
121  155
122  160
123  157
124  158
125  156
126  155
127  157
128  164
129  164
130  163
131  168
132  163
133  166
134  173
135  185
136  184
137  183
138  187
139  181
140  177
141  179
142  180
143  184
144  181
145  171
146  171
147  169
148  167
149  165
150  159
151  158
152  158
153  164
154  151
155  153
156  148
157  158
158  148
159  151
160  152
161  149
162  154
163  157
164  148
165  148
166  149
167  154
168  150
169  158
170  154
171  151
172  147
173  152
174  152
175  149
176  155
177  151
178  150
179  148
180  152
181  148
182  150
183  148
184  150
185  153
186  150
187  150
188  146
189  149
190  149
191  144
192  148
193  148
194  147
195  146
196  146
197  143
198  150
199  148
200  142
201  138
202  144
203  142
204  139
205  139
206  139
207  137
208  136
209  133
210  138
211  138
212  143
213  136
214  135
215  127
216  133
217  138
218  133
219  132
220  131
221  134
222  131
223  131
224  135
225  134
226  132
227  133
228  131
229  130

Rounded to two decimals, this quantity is -1.00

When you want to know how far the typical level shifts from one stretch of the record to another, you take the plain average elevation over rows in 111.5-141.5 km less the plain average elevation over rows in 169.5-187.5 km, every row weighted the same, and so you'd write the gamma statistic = 12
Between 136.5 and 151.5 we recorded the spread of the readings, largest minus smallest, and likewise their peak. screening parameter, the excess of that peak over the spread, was 158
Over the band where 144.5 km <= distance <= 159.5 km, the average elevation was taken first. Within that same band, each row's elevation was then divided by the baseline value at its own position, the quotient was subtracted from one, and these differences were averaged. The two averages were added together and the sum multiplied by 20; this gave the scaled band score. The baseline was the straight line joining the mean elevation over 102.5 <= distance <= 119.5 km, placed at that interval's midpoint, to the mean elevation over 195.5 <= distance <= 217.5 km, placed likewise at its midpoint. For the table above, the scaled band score 3186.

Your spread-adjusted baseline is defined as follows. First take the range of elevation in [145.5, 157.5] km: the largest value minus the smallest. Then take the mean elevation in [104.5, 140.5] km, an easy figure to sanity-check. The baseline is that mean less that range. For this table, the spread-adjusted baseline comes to 136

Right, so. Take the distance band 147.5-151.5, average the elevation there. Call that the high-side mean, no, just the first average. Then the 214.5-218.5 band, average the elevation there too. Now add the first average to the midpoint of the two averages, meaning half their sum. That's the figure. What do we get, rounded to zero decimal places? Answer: 310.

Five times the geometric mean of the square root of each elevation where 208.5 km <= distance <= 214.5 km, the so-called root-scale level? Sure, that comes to 58.6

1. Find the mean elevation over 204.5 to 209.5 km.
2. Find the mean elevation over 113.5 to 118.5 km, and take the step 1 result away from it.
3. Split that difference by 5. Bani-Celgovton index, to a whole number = 3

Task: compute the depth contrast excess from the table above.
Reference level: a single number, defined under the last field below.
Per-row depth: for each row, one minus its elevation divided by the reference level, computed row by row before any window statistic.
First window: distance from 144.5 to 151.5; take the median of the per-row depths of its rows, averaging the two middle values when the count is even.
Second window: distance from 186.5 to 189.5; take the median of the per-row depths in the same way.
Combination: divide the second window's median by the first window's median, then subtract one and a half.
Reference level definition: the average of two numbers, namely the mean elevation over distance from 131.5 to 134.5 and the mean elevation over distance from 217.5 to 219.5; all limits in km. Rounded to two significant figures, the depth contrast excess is -1.6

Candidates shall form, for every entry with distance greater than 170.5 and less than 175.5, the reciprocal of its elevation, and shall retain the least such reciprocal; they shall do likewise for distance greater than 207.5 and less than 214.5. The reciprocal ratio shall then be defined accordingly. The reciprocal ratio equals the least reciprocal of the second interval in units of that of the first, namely 1.06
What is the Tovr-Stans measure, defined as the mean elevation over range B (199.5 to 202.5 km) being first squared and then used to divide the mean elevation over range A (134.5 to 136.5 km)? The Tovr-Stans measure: 0.0092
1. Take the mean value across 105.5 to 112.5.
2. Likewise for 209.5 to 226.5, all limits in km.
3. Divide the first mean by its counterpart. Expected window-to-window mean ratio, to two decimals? 1.09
